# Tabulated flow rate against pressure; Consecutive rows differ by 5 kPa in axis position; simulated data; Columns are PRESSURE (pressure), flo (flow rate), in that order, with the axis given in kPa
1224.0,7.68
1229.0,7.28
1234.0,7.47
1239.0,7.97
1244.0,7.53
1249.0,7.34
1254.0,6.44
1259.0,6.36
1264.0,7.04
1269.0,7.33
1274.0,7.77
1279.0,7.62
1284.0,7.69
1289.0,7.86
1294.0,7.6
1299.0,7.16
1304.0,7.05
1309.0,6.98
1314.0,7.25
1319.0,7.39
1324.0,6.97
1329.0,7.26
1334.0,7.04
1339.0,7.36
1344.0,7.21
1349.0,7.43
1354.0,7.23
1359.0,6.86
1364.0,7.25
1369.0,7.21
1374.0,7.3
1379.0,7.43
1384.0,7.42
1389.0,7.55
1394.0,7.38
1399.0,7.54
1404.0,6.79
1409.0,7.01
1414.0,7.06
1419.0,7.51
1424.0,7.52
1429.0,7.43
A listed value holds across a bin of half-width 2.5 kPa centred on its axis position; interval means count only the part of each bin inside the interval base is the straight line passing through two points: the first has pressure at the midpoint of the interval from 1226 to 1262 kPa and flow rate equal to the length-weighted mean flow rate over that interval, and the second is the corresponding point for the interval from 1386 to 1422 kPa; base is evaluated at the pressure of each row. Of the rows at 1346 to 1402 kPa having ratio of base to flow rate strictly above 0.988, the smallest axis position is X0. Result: 1354.0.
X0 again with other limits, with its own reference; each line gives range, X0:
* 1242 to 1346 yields 1254.0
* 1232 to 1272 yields 1254.0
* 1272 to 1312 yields 1299.0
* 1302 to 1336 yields 1304.0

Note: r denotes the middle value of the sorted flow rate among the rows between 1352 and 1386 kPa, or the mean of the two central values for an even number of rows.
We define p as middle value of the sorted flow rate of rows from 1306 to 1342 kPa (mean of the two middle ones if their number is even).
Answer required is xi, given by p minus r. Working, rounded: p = 7.25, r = 7.25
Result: 0.00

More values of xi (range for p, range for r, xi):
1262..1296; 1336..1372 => 0.39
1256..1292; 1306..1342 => 0.37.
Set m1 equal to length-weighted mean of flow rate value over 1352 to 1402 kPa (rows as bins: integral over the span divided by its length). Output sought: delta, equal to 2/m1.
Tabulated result 0.274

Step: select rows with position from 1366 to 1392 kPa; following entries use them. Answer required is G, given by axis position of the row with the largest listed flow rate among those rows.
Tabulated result 1389.0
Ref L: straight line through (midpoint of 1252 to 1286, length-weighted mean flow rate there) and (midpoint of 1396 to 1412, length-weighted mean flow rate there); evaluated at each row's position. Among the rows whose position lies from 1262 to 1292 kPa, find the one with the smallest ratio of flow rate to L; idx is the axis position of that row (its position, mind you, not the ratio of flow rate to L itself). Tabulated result 1264.0 kPa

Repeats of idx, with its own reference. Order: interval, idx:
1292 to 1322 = 1309.0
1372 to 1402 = 1374.0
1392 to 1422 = 1404.0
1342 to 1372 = 1359.0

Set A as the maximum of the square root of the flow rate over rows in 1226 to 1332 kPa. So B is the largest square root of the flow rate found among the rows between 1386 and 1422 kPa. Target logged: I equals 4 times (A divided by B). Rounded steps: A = 2.823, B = 2.75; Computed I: 4.11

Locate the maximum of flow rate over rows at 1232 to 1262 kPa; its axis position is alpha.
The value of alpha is 1239.0 kPa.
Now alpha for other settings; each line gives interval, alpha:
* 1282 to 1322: 1289.0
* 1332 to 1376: 1349.0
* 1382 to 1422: 1389.0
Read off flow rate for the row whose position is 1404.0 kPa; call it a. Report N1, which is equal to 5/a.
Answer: 0.736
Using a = 6.79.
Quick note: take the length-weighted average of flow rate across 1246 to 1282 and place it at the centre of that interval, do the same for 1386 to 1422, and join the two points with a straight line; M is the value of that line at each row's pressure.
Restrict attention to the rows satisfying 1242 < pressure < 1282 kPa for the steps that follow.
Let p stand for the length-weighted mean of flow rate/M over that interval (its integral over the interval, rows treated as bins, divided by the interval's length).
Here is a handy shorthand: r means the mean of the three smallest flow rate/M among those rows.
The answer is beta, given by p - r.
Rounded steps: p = 1.006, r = 0.927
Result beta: 0.079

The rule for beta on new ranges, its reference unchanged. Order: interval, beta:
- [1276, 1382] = 0.050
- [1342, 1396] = 0.027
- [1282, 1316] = 0.043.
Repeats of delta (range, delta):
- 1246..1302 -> 0.274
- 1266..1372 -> 0.274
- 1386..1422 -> 0.275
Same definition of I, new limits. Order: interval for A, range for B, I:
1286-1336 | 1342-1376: 4.11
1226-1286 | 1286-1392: 4.03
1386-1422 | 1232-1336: 3.89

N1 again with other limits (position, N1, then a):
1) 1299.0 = 0.698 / 7.16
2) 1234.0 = 0.669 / 7.47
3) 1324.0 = 0.717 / 6.97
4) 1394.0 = 0.678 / 7.38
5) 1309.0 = 0.716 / 6.98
